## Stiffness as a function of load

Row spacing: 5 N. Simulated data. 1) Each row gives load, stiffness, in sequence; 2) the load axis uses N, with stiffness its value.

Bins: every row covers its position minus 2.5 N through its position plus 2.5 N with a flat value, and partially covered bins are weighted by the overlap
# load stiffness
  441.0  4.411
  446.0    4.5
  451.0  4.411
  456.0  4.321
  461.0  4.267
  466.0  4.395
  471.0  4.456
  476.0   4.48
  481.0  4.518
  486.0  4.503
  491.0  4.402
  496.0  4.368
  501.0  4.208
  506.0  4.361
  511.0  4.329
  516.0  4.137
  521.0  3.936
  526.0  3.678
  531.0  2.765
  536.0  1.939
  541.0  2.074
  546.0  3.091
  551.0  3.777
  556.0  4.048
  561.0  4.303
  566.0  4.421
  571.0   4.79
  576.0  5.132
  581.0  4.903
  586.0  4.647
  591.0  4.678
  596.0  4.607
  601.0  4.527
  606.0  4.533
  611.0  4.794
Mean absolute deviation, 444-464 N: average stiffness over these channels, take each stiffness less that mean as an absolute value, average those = 0.081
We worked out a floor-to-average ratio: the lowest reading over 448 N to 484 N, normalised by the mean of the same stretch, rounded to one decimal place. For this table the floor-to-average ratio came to 1.0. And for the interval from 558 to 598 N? 0.9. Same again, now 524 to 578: 0.5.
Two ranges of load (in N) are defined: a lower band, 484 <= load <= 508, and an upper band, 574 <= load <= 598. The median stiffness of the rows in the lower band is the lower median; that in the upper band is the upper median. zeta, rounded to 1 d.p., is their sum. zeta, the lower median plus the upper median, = 9.0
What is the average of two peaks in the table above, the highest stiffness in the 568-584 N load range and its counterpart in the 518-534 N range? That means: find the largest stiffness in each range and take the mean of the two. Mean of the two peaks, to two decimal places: 4.53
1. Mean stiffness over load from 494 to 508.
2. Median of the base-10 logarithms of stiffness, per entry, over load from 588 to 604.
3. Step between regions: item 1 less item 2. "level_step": 3.65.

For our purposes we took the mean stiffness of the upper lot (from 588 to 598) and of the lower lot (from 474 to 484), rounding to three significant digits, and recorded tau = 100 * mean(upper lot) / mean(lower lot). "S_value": 103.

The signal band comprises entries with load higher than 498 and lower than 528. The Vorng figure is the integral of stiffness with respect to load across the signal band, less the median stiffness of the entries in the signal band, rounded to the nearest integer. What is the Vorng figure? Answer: 119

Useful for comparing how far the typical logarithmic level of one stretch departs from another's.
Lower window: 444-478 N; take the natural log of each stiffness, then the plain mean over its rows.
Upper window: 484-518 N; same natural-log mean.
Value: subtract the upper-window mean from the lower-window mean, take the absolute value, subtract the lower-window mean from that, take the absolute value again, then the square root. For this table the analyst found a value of 1.21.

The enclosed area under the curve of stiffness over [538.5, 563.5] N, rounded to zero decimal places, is 86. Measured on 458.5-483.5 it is 111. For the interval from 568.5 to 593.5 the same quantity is 121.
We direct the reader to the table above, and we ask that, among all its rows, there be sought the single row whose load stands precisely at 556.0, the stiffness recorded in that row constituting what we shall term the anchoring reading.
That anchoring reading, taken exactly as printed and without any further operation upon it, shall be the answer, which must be 4.048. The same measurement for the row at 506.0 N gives 4.361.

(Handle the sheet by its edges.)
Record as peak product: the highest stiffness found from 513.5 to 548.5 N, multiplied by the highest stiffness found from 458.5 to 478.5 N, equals 18.5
